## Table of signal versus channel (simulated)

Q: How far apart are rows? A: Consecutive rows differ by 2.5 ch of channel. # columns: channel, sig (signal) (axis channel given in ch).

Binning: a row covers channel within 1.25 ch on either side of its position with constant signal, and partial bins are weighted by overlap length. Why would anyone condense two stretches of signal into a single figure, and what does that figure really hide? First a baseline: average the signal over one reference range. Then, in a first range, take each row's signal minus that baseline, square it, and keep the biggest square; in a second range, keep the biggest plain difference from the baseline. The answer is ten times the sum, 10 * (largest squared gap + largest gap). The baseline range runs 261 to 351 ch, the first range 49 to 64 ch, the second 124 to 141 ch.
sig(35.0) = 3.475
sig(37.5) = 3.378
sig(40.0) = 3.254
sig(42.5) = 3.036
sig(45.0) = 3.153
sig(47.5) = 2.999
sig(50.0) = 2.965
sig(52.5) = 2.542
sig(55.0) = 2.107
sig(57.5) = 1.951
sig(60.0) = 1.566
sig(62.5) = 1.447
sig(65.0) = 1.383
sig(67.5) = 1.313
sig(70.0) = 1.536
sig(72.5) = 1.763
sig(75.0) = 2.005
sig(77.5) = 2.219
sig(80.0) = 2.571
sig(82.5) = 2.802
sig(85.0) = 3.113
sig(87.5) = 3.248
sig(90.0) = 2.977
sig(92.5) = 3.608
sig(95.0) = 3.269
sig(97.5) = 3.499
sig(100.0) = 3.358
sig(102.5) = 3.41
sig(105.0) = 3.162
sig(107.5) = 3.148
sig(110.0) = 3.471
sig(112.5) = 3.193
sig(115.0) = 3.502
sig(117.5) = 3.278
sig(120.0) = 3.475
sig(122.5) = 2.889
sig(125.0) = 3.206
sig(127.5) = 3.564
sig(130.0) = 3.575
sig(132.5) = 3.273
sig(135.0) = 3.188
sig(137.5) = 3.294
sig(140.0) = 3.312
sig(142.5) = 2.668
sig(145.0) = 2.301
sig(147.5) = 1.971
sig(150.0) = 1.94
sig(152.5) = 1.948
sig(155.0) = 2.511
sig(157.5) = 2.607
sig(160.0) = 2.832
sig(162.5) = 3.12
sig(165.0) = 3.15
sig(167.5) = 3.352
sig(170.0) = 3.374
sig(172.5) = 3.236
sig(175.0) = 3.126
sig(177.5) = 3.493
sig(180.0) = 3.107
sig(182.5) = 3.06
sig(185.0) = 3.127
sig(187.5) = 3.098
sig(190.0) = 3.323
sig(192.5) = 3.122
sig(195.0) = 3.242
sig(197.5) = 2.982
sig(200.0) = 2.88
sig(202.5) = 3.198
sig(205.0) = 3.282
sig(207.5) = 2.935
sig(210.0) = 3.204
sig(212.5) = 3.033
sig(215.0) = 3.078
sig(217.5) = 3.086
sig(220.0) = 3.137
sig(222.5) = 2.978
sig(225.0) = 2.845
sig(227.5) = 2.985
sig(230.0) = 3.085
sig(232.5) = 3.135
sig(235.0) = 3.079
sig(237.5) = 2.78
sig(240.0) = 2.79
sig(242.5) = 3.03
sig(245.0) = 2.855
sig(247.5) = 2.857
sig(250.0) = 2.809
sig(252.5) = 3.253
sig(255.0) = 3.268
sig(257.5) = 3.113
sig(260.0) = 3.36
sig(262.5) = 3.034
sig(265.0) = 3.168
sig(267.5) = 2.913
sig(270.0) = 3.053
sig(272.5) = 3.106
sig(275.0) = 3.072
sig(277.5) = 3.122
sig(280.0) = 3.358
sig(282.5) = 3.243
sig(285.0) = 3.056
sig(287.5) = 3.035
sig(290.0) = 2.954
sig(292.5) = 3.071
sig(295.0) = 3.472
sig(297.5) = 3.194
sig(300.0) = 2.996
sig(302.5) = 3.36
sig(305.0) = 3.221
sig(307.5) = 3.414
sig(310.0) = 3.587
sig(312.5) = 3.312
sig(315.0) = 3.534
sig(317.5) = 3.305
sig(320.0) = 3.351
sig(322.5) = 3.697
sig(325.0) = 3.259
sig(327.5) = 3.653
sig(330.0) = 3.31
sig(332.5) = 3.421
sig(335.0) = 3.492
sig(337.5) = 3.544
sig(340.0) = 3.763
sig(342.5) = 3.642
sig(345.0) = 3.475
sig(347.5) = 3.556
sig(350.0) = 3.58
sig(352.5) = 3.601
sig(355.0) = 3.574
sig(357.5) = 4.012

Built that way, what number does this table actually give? 37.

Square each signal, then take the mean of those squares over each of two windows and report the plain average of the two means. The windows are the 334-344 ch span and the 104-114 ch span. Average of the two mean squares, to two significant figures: 12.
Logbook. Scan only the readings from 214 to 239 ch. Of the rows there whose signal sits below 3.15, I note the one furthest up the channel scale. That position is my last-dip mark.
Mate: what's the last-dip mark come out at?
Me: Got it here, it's 237.5 ch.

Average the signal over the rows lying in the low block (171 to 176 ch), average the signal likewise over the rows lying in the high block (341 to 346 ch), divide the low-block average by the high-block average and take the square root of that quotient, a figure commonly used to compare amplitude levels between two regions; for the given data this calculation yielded 0.95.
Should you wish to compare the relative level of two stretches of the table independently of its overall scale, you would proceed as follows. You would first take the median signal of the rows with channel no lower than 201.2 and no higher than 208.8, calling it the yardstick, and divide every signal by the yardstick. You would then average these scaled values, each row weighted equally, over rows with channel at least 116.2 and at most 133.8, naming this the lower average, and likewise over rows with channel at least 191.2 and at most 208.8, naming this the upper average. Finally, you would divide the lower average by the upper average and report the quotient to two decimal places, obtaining 1.07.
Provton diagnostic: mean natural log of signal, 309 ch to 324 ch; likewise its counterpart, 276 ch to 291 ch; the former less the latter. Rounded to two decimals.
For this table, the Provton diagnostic 0.10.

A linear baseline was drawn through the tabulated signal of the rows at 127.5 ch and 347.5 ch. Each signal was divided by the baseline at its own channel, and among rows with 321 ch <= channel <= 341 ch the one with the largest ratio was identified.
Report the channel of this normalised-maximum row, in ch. 340.0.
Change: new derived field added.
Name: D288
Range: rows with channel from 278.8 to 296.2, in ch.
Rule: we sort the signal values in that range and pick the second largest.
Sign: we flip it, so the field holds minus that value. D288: -3.36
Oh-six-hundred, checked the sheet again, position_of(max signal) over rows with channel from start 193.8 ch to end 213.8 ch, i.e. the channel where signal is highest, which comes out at 205.0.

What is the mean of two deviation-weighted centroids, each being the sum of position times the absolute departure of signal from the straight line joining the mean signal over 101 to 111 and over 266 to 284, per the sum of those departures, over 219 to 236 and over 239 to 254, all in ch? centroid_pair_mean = 236.0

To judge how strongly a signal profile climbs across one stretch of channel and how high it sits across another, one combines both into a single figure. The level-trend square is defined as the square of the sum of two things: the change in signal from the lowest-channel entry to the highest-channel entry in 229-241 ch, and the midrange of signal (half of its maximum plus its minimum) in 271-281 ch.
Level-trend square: 8.5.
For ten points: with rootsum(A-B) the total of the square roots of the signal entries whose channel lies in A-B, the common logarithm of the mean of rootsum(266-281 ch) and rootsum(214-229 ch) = 1.02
